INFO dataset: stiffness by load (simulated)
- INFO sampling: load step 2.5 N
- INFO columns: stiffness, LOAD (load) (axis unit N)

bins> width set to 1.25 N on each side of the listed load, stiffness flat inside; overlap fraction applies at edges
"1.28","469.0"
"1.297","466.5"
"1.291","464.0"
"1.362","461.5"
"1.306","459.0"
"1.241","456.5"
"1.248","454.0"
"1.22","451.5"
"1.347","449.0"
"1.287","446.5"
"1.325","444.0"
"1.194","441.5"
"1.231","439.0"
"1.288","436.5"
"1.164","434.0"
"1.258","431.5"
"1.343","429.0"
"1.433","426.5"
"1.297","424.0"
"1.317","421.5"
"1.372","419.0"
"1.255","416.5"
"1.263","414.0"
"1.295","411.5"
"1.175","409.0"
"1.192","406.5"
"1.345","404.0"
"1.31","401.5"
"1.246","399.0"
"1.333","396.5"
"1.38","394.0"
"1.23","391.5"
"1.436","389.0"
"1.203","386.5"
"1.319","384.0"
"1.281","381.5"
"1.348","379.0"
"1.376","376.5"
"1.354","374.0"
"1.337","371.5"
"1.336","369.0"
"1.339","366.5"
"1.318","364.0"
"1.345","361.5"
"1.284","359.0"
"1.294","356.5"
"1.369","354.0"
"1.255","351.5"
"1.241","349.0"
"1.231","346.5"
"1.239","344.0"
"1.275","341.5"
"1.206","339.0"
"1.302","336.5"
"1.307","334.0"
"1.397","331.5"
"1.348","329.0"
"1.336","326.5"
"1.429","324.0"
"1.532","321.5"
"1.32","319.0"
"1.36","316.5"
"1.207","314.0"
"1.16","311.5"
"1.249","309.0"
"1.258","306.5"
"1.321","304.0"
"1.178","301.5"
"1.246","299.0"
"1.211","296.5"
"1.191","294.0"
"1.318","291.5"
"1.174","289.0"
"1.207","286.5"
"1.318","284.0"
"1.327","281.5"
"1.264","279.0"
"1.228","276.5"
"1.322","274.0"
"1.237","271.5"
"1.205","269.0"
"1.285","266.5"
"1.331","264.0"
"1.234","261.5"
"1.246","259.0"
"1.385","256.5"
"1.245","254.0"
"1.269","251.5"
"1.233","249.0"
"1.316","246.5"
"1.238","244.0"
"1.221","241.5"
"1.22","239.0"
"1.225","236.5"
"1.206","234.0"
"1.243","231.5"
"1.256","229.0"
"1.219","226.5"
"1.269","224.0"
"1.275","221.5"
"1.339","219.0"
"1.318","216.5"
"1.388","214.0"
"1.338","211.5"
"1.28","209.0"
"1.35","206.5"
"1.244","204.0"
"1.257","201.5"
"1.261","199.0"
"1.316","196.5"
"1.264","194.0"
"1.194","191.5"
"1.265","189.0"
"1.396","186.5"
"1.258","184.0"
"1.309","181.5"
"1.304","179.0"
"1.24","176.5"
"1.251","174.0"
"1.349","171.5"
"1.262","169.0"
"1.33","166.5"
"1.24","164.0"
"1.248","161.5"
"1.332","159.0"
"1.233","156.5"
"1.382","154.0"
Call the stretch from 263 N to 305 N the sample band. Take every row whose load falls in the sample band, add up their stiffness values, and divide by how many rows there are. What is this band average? 1.26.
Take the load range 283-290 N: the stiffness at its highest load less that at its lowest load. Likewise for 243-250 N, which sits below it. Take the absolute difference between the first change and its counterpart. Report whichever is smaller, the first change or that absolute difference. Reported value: -0.14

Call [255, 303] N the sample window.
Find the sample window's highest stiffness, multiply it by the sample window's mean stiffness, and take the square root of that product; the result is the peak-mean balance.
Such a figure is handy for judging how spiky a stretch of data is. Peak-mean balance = 1.32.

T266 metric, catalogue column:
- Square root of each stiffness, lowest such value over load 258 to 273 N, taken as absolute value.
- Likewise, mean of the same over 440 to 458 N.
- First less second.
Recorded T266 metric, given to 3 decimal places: -0.027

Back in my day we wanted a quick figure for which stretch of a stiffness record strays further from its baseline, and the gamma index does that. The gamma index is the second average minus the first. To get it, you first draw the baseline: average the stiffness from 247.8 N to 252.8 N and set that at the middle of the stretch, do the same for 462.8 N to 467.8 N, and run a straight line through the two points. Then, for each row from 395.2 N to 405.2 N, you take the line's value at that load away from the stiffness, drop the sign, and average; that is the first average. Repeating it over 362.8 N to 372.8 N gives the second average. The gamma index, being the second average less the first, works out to 0.0131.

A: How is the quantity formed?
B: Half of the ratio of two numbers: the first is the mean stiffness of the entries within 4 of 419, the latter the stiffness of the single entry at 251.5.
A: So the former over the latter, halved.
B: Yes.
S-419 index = 0.52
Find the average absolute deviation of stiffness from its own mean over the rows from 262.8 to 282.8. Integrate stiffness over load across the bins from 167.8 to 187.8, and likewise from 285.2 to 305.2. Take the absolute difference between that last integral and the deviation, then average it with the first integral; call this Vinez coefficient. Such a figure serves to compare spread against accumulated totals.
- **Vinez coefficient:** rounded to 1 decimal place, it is 25.2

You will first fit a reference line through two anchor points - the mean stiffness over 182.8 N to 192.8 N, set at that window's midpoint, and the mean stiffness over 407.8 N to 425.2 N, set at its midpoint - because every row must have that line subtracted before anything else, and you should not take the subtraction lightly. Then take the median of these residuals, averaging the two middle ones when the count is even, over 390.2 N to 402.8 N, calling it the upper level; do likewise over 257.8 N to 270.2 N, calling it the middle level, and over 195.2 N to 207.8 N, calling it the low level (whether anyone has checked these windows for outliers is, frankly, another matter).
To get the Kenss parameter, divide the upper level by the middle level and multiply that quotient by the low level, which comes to 0.015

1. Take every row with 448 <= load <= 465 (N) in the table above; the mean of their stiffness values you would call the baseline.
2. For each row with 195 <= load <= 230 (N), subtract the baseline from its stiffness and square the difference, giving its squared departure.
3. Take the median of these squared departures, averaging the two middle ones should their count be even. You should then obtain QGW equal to 0.0010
